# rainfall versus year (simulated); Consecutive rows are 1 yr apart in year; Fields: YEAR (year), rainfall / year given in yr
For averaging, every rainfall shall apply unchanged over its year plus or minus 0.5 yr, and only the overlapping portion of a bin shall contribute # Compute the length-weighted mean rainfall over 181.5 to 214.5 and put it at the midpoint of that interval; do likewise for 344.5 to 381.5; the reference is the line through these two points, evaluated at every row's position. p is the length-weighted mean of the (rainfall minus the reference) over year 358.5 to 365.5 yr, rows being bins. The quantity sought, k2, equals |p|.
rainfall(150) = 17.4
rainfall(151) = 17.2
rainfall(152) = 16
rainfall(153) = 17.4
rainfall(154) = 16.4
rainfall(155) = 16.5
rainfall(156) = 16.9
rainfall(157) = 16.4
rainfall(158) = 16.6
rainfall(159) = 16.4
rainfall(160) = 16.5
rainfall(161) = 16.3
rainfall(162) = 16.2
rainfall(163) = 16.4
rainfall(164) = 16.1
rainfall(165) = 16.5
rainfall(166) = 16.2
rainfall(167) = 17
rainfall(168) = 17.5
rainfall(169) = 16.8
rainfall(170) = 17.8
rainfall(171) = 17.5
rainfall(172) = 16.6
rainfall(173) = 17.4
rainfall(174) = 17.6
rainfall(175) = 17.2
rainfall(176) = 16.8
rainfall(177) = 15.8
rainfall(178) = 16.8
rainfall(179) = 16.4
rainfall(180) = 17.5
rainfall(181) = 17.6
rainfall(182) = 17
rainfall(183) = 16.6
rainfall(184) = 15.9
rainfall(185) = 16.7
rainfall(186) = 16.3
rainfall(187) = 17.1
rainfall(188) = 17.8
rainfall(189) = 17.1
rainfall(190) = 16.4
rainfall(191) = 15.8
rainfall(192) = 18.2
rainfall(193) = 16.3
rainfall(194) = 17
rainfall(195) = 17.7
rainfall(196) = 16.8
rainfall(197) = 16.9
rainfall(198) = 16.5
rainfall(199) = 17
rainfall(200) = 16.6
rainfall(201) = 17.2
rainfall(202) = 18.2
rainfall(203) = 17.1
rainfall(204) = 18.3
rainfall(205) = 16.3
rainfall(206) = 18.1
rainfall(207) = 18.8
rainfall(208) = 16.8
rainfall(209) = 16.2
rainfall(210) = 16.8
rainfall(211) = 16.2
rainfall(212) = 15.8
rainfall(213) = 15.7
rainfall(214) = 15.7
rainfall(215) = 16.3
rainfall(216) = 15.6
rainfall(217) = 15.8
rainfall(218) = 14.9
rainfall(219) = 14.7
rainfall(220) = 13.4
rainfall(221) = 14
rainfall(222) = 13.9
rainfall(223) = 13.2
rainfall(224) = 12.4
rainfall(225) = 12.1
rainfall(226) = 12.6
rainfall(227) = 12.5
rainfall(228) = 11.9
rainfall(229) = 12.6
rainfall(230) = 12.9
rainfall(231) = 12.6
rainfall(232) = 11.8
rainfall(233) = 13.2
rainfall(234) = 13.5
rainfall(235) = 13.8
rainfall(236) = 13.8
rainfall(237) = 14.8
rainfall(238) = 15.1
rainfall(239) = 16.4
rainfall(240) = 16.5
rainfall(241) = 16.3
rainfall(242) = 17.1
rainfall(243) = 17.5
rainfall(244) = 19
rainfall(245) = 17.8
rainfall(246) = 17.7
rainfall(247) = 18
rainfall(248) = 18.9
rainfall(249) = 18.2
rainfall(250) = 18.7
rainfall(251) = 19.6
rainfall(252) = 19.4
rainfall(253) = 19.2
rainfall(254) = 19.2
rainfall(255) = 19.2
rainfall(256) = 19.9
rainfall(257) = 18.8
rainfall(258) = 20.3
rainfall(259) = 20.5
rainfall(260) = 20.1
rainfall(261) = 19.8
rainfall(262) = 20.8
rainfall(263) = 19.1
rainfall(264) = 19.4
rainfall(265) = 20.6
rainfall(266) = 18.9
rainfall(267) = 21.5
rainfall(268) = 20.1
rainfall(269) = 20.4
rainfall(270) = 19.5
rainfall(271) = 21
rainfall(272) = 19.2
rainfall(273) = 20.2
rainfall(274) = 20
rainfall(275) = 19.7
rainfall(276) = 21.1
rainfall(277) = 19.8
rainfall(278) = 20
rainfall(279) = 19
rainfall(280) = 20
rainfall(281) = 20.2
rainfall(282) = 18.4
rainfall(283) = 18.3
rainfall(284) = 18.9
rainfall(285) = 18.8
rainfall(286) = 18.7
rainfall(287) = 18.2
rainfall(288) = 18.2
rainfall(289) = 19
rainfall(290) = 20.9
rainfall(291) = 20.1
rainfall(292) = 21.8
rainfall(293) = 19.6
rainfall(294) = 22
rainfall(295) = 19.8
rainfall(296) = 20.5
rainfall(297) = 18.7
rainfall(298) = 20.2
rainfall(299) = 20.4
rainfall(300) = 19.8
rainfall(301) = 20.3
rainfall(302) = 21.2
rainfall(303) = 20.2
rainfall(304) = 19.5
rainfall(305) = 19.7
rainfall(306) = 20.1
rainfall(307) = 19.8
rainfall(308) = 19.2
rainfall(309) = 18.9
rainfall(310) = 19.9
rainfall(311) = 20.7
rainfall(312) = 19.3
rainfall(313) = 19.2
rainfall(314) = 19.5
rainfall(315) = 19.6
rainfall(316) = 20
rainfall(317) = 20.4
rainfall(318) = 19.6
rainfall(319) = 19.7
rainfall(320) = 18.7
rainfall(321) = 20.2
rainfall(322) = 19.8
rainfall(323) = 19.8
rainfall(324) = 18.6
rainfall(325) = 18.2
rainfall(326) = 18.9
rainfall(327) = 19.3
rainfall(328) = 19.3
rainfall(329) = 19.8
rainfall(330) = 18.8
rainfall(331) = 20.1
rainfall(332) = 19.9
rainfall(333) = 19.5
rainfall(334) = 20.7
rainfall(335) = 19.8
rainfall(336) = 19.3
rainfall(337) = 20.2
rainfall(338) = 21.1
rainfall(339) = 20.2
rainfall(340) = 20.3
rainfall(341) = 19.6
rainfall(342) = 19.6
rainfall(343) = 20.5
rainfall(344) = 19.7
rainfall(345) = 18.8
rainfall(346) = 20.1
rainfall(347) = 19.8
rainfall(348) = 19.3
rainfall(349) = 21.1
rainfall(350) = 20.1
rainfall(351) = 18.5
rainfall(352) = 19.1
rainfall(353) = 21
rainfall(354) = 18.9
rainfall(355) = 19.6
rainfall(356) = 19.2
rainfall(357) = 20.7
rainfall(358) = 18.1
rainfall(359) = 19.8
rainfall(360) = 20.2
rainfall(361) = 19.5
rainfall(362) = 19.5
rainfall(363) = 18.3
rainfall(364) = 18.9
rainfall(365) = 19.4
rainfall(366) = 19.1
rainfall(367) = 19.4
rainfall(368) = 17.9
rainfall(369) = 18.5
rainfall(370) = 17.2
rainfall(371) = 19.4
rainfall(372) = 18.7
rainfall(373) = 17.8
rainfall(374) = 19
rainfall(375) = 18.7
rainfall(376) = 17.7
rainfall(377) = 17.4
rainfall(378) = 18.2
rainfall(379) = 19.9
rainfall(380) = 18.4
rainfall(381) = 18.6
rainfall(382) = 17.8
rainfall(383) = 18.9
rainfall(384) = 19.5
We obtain 0.31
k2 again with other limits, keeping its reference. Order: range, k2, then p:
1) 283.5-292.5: 1.32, 1.32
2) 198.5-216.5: 0.19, -0.19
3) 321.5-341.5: 1.00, 1.00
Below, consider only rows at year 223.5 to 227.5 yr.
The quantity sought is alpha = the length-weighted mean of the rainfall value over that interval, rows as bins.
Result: 12.4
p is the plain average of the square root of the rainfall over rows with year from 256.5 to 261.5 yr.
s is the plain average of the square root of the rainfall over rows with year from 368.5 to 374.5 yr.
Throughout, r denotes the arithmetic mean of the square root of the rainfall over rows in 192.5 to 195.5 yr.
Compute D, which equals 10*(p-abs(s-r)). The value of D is 43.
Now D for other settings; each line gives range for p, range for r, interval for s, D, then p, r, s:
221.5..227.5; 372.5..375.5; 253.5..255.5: 35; 3.6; 4.30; 4.38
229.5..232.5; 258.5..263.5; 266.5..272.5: 35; 3.5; 4.48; 4.50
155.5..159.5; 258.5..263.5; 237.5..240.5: 36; 4.1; 4.48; 4.00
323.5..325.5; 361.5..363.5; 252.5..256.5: 42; 4.3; 4.35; 4.40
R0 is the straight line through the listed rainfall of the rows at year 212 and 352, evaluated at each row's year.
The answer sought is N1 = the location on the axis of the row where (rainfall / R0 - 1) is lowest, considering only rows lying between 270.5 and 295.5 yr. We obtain 288 yr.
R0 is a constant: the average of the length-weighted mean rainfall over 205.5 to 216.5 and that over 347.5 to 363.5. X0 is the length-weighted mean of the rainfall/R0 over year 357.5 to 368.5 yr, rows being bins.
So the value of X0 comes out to 1.06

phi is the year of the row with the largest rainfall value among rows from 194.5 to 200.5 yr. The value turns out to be 195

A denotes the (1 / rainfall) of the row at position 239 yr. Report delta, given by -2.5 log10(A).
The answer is 3.04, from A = 0.061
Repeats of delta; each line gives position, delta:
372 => 3.18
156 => 3.07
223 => 2.80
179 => 3.04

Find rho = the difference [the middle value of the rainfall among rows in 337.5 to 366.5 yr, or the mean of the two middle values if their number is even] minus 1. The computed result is 18.6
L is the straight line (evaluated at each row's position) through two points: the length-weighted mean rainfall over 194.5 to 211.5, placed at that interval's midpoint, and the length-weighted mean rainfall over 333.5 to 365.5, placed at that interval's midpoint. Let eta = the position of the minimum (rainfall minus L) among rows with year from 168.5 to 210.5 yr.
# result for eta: 191 yr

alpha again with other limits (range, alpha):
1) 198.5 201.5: 16.9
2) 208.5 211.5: 16.4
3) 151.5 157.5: 16.6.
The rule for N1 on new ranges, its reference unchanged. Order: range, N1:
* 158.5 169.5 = 164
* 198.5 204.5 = 200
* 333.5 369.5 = 368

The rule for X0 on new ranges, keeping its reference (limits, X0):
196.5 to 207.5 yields 0.96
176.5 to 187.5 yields 0.93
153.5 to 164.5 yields 0.91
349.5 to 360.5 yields 1.08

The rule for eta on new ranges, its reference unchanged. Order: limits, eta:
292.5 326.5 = 325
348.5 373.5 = 370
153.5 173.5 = 164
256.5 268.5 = 266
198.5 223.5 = 223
